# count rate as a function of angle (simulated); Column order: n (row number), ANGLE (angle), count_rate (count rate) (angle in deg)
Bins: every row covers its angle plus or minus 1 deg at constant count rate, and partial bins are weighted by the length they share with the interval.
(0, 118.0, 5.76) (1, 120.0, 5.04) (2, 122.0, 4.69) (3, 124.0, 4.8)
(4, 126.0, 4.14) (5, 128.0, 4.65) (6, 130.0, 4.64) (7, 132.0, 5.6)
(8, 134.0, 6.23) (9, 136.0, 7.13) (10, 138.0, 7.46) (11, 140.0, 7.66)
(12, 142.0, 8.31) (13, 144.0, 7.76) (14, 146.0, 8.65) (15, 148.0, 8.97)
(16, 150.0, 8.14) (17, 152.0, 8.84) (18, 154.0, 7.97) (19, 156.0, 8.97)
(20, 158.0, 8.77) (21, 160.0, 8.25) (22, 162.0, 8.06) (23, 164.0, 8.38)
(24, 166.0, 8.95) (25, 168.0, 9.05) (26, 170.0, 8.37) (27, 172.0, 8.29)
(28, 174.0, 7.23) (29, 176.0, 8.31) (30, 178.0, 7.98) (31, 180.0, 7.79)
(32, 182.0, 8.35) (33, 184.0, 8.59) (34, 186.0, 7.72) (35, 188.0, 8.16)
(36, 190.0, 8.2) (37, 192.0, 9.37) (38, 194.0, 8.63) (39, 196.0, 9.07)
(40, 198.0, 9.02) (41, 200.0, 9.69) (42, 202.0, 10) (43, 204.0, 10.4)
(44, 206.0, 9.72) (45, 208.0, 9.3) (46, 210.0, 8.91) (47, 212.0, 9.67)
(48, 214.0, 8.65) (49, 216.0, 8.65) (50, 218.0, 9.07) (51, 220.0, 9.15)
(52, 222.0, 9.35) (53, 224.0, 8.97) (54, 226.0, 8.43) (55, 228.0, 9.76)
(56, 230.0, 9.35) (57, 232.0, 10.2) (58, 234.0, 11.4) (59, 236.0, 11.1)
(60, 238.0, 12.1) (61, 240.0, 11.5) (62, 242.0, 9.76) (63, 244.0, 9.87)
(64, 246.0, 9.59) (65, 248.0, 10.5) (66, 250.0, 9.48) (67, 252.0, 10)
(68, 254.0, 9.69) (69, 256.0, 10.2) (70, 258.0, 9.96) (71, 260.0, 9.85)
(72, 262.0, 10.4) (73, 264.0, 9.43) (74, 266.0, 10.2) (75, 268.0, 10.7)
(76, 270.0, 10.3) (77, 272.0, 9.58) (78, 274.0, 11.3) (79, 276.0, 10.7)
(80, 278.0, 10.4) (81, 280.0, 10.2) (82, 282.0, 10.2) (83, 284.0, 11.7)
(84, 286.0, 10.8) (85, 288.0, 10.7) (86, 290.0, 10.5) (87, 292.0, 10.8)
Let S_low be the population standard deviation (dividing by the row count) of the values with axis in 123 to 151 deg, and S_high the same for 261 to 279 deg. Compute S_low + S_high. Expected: 2.2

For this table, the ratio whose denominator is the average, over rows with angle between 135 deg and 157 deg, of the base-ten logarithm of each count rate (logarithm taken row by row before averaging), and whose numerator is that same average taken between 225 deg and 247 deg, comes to 1.11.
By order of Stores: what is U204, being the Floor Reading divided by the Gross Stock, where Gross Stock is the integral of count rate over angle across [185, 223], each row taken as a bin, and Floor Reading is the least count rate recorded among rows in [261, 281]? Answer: 0.027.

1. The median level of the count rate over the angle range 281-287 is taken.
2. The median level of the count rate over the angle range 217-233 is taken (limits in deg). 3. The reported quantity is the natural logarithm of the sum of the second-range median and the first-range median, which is 3.00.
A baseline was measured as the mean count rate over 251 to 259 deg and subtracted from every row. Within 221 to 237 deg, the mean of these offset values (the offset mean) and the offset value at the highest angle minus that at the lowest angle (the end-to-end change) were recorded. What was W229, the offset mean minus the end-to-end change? -1.9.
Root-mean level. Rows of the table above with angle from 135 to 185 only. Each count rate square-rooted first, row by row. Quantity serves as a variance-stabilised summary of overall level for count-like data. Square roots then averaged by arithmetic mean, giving 2.87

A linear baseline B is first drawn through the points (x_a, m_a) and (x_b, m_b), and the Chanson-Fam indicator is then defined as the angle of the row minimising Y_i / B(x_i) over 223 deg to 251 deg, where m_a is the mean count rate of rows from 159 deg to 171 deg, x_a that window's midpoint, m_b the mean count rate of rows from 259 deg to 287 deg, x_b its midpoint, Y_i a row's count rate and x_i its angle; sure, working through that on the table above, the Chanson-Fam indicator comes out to 226.0 deg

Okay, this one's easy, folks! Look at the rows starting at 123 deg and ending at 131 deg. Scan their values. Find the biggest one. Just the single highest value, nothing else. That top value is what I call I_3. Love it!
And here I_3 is 4.8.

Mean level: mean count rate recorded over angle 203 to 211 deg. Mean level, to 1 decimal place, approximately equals 9.6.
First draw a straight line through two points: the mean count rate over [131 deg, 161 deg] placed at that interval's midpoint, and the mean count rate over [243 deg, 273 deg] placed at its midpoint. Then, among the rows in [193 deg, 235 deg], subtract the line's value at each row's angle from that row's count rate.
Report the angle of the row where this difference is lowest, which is 226.0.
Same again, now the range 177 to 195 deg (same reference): 186.0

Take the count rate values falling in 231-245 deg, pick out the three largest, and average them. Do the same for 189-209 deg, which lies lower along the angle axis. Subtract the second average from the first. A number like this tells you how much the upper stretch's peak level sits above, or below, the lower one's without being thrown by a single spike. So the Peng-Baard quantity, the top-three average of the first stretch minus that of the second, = 1.63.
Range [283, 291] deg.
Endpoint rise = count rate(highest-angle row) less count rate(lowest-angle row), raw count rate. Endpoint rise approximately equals -1.2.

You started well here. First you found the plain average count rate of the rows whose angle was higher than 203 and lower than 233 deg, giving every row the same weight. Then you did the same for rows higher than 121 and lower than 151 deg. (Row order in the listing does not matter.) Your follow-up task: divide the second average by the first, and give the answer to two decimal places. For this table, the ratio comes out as 0.71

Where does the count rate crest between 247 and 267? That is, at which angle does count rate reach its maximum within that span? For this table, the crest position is 248.0 deg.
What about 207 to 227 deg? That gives 212.0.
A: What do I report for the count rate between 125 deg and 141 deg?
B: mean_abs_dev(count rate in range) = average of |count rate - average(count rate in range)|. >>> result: 1.18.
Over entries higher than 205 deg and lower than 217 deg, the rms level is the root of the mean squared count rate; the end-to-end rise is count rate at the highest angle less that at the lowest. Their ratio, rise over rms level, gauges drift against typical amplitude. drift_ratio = -0.12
